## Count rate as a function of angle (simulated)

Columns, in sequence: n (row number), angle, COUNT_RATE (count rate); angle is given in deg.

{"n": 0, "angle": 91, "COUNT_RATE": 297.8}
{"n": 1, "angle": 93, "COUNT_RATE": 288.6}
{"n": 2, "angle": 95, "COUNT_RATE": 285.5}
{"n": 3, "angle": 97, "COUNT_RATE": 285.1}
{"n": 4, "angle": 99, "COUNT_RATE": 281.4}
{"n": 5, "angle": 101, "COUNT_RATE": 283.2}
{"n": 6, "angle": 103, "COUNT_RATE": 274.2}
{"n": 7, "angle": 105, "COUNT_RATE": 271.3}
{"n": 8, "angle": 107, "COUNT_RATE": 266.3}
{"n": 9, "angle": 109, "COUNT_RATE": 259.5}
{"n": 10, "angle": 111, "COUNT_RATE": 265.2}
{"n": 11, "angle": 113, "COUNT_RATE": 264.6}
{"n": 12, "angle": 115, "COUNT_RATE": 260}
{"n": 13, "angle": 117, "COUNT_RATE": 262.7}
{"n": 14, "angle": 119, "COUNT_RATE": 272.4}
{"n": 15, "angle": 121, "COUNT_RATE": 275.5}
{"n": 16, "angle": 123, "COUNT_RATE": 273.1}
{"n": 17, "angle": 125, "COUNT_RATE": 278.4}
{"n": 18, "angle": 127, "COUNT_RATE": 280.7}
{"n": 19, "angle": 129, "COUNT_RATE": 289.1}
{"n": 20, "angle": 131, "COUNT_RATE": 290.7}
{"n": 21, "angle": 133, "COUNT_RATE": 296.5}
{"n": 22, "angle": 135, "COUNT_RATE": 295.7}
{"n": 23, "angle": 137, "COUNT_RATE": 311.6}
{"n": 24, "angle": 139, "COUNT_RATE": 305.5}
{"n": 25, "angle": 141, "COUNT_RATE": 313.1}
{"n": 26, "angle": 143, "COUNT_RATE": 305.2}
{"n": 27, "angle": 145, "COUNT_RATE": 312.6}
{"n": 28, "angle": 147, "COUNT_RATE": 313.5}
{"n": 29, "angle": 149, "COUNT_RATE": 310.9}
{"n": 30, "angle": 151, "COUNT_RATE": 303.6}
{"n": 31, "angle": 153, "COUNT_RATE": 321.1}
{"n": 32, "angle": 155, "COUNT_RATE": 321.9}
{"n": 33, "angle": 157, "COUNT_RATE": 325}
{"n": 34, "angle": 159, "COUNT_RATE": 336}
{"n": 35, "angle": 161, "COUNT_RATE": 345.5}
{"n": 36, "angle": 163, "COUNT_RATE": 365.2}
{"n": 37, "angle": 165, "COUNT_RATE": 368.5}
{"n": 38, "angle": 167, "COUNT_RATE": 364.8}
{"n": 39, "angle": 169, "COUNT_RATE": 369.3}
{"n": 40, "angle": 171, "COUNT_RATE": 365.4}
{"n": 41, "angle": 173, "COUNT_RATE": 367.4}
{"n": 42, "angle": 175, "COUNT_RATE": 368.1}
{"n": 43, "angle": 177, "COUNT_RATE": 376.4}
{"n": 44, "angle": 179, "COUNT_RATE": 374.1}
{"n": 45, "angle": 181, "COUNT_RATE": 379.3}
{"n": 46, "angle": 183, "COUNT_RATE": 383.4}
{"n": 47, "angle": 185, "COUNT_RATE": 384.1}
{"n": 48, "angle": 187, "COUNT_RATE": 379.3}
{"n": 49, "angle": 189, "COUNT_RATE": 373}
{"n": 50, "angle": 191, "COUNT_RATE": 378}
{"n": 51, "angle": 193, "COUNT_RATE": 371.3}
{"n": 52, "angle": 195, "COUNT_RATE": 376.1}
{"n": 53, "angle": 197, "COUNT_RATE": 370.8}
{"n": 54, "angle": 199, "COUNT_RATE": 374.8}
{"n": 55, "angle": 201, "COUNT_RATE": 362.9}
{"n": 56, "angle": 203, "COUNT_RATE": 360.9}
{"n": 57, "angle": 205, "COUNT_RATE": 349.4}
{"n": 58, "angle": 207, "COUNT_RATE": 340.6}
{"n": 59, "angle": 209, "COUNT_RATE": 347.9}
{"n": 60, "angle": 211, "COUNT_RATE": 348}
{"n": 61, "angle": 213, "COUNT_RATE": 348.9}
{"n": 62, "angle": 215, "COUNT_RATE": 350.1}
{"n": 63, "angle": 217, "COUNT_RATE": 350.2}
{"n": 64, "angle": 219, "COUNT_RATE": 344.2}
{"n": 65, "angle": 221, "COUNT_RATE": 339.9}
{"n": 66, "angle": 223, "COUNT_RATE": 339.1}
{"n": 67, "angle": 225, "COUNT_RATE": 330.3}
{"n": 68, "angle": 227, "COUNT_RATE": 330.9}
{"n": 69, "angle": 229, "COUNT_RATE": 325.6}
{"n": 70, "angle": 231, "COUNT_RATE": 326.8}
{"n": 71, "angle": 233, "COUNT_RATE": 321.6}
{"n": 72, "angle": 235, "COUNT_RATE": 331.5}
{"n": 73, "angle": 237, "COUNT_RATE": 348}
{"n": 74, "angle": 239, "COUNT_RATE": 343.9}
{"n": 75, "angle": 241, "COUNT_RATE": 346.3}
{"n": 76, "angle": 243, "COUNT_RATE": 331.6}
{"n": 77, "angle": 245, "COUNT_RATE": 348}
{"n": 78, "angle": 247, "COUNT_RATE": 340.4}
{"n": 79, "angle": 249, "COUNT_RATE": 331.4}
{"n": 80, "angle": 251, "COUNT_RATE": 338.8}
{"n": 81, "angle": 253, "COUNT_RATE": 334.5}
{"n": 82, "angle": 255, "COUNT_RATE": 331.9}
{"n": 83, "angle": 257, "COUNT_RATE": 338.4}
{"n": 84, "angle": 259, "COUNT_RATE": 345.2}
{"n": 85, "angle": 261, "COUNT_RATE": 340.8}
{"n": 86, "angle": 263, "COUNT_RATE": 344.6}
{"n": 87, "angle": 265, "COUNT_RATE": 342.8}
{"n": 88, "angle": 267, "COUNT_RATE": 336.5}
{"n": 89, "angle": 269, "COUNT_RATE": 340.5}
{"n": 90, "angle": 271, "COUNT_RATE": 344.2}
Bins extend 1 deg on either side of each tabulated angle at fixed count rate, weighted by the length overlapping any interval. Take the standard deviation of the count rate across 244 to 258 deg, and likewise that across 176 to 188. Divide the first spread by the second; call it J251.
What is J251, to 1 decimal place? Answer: 1.5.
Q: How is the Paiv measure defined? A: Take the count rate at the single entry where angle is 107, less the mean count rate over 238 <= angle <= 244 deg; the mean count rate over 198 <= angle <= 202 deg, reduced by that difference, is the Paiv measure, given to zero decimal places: 443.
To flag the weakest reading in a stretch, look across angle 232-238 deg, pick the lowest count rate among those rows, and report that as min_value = 321.6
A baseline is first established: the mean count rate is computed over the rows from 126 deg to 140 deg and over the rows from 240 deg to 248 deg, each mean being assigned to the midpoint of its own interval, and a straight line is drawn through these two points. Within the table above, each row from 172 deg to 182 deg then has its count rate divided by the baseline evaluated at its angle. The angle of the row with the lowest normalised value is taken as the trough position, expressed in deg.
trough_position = 175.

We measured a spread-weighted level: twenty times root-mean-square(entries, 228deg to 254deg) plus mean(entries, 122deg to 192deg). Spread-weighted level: 7058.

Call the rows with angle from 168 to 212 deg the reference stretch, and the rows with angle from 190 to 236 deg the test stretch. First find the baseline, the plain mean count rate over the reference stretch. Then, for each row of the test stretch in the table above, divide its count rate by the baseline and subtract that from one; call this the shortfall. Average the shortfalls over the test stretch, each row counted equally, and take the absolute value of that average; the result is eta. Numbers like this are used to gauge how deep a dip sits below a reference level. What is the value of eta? 0.05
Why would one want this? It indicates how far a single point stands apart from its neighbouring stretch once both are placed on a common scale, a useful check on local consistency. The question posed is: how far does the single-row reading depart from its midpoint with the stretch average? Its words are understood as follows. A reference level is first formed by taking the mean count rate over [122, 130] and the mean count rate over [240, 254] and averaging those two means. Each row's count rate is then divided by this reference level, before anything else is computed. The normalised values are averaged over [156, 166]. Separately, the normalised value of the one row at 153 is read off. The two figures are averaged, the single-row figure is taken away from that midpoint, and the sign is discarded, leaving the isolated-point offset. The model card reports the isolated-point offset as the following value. 0.044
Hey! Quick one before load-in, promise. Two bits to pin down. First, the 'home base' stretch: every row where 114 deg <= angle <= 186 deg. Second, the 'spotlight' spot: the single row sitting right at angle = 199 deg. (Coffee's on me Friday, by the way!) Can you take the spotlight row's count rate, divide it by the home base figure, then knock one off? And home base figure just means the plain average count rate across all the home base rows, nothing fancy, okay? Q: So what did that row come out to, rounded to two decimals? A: 0.16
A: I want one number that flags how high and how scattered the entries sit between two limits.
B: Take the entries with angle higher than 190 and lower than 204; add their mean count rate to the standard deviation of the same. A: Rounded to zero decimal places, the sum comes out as 377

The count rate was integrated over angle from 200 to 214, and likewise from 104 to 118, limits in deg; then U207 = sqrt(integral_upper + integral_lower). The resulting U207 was 92.8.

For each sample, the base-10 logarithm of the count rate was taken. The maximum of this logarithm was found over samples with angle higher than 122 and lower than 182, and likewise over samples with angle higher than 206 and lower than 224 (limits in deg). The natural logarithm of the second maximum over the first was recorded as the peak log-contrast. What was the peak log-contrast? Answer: -0.014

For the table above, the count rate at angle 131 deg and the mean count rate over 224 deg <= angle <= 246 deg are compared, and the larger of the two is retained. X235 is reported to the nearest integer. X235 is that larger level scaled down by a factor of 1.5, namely 223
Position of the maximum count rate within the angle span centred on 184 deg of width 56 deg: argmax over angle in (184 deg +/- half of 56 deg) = 185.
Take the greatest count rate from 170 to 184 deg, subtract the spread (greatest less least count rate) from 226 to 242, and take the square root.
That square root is 18.9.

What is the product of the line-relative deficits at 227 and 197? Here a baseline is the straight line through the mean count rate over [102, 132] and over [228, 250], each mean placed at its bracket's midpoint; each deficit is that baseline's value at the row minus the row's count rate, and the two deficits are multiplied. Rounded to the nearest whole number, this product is 71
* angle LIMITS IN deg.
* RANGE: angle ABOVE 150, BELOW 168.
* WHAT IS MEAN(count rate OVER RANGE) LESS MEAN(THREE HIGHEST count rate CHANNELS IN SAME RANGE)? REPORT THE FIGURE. -27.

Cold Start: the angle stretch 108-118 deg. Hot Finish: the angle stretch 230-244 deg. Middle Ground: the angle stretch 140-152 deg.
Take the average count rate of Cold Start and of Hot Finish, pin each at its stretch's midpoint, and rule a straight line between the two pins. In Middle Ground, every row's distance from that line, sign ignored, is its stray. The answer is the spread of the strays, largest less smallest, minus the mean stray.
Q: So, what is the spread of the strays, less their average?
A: -13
